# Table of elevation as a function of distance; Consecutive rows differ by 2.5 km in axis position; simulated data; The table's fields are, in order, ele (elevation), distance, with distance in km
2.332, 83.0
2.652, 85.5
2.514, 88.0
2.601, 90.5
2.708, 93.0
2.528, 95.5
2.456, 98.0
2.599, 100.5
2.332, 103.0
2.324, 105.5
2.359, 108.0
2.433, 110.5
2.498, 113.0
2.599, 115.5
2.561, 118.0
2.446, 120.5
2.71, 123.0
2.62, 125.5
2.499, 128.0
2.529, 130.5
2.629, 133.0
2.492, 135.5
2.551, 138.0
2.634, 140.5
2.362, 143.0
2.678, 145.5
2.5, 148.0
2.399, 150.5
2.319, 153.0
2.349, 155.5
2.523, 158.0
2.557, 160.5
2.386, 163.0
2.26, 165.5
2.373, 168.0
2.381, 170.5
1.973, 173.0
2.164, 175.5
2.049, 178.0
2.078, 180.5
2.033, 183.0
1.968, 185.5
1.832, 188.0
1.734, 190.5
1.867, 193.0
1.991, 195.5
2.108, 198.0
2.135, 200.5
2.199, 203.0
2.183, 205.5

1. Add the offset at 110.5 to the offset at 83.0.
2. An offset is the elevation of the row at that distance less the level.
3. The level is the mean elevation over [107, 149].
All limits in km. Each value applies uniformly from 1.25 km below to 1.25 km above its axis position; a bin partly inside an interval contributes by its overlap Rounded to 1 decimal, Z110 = -0.3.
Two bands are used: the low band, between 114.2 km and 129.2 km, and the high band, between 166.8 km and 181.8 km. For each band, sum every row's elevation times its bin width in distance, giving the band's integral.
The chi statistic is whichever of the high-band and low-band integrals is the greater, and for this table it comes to 38.6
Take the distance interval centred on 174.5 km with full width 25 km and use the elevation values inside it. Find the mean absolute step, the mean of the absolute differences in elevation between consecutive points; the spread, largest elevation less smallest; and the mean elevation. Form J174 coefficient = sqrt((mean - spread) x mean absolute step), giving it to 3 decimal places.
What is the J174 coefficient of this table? 0.462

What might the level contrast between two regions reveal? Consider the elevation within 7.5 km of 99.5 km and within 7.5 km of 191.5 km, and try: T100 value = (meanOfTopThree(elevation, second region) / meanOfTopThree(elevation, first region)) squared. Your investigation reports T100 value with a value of 0.60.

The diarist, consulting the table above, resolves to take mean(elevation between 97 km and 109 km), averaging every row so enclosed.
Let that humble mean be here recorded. 2.41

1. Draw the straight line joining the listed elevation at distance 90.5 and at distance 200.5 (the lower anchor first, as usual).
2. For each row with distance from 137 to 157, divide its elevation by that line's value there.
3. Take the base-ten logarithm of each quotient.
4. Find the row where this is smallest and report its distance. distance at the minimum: 153.0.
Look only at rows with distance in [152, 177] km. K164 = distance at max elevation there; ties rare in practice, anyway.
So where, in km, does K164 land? 160.5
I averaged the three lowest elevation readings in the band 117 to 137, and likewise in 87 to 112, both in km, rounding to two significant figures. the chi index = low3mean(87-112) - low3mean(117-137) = -0.14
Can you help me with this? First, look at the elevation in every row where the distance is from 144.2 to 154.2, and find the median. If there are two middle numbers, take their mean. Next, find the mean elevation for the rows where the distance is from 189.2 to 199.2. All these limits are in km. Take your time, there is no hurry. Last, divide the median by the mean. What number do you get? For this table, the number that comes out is 1.27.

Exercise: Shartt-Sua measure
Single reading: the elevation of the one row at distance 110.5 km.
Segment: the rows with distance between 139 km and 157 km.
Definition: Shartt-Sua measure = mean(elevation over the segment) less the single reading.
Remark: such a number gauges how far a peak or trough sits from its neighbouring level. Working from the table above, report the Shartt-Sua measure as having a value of 0.0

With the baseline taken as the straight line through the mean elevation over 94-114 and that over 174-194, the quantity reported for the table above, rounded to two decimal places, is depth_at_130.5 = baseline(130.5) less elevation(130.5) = -0.24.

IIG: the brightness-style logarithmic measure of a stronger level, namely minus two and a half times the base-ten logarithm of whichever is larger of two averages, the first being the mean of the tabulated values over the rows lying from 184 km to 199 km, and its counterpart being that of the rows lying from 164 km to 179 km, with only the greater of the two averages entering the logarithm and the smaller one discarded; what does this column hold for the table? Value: -0.86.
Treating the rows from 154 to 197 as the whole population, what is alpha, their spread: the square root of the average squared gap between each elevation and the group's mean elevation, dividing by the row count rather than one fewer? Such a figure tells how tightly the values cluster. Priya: 0.241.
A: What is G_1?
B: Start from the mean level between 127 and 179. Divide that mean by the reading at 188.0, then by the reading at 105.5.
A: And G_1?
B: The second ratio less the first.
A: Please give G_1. -0.28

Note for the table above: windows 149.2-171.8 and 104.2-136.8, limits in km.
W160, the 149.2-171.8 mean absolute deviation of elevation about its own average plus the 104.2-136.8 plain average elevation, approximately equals 2.58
